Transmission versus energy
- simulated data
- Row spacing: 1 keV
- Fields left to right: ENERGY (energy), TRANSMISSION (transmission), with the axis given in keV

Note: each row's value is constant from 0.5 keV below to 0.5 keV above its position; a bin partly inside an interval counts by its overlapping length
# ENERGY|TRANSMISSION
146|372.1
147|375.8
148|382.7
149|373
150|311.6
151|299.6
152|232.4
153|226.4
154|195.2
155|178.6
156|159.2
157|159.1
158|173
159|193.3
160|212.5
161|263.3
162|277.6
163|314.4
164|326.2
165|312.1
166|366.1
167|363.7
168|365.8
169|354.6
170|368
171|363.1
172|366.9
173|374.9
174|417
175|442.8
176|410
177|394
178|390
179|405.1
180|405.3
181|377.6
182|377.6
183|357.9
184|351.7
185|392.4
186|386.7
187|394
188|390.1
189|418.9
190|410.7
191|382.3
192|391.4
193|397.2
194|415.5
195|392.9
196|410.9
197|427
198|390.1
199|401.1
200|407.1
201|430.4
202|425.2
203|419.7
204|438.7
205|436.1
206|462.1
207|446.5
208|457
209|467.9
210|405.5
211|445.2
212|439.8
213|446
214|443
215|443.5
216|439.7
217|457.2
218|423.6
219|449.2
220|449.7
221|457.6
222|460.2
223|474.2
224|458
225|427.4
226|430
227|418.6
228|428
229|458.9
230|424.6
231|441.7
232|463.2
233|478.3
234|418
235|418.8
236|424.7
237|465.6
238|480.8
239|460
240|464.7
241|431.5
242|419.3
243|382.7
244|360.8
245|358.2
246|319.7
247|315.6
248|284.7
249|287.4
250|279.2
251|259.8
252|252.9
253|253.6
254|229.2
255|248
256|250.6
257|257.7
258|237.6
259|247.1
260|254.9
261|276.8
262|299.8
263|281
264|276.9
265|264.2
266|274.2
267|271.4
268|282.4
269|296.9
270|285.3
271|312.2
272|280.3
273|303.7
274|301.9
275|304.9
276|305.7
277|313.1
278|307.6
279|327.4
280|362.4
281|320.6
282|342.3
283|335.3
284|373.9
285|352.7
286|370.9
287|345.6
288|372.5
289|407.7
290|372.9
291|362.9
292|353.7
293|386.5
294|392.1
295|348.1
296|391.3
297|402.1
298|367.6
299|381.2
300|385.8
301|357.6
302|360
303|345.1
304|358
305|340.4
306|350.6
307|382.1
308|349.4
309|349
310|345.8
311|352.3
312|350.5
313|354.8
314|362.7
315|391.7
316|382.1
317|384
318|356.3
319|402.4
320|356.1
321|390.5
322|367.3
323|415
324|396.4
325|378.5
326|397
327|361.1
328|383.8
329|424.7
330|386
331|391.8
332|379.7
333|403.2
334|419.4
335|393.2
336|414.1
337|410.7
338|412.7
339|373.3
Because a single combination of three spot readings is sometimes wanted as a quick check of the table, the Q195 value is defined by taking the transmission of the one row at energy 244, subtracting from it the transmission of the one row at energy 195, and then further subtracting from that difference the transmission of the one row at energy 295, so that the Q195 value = -380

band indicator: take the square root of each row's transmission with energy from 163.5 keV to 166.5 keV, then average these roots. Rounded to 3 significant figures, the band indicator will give 18.3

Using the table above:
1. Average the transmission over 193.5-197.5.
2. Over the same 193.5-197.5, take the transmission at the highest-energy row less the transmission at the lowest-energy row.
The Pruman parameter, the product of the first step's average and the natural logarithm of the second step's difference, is 1005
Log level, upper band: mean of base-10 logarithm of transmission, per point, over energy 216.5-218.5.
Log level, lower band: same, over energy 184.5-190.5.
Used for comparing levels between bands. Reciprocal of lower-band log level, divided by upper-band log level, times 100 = 14.5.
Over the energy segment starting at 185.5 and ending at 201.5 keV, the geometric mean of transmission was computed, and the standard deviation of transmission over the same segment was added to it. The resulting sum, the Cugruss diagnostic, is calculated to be 417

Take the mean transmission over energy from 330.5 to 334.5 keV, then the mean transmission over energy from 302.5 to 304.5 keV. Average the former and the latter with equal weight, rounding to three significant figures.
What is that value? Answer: 375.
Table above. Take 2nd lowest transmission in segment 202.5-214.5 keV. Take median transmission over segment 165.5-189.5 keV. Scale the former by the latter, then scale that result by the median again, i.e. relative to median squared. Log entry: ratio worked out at 0.0029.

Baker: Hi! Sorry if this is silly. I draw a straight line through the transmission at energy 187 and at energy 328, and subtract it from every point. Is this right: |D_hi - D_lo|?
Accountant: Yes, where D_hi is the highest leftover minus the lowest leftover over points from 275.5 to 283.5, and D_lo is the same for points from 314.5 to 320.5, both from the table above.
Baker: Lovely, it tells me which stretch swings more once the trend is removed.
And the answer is 11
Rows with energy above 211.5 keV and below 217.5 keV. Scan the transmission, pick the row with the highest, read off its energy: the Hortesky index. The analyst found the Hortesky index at 217 keV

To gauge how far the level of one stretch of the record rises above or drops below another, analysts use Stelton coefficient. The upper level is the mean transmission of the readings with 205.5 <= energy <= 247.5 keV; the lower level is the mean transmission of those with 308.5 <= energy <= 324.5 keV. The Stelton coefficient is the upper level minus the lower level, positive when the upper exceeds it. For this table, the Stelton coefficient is 61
